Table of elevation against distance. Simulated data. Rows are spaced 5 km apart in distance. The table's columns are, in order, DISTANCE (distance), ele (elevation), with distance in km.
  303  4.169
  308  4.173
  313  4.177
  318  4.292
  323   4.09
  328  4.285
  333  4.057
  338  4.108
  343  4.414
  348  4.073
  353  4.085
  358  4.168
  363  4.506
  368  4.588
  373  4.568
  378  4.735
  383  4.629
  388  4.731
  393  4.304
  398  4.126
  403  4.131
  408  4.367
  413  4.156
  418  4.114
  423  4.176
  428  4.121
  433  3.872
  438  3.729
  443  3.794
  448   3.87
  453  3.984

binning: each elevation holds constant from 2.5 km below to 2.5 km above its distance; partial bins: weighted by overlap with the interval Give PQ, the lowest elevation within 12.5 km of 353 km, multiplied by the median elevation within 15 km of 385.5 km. 18.7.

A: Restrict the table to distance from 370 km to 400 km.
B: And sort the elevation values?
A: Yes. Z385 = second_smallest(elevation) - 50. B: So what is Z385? -45.7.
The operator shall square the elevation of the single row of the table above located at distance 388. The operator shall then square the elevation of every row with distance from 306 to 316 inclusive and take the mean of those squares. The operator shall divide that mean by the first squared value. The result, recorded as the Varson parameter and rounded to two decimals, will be 0.78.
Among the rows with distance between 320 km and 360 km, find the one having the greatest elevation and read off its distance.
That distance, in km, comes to 343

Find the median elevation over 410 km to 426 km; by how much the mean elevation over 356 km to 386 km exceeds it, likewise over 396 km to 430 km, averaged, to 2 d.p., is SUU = 0.20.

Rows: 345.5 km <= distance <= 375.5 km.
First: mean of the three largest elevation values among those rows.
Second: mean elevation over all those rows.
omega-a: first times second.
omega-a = 19.7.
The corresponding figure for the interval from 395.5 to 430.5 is 17.7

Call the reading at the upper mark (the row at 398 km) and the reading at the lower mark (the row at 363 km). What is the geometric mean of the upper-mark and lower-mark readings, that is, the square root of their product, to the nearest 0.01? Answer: 4.31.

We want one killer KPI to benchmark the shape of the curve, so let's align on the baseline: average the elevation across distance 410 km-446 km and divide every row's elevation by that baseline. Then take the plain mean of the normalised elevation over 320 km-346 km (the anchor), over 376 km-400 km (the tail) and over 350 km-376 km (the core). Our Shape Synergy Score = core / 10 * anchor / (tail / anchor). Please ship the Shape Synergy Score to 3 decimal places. 0.107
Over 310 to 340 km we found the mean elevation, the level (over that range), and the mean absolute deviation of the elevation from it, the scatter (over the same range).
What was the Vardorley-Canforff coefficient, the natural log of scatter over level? -3.9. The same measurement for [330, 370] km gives -3.1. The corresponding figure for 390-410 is -3.7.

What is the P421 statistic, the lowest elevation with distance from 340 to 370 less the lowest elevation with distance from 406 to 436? 0.20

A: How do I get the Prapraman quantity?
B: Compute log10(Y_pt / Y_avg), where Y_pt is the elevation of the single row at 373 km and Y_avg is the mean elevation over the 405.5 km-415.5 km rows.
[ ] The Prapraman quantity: 0.030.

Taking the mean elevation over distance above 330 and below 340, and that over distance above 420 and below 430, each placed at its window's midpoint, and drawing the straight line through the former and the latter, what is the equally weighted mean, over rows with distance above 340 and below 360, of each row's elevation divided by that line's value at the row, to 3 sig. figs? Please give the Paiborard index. 1.02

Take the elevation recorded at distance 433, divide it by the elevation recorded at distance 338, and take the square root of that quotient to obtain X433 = 0.97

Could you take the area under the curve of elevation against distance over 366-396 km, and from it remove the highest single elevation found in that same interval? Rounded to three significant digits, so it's 133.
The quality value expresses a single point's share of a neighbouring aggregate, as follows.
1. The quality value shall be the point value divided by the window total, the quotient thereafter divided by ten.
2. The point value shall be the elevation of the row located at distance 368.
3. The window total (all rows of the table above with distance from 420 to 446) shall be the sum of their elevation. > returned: 0.0233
